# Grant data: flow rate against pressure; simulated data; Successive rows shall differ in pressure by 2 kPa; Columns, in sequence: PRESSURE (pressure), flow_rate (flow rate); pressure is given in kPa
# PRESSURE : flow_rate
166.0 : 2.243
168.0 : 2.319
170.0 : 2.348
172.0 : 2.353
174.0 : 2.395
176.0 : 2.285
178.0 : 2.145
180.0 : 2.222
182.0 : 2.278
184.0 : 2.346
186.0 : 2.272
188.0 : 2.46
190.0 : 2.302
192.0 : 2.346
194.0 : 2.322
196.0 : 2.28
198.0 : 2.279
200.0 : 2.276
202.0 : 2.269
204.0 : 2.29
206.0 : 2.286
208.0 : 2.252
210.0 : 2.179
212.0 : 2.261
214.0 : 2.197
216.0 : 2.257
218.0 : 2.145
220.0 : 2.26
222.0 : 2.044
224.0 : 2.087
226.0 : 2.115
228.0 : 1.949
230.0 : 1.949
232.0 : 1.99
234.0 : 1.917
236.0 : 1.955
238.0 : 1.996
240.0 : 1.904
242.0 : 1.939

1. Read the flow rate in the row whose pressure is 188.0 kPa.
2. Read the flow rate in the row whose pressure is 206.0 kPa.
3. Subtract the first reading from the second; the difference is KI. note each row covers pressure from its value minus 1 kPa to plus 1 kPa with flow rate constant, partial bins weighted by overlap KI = -0.174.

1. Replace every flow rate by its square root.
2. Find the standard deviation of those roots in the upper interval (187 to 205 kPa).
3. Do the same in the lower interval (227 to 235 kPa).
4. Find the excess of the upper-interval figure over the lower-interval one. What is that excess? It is 0.009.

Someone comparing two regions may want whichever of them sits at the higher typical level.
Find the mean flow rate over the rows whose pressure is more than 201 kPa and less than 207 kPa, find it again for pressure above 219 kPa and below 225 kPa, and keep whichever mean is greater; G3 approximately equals 2.28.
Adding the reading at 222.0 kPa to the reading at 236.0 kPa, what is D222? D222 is 4.00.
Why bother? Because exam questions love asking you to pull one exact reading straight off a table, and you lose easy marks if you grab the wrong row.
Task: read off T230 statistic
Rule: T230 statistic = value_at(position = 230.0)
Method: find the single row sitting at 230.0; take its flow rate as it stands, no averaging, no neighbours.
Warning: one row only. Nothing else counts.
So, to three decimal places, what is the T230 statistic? 1.949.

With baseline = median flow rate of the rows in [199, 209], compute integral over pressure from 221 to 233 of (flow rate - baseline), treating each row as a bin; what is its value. -3.0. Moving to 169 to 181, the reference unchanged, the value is 0.2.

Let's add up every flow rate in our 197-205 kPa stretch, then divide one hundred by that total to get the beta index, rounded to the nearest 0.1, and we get 11.0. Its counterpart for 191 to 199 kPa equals 10.8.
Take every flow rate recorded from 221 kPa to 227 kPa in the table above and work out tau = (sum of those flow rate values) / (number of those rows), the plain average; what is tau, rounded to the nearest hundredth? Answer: 2.08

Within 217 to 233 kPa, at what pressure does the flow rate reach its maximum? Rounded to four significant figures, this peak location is 220.0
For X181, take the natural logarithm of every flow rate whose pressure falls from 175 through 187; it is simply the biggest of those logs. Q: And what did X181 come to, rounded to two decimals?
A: 0.85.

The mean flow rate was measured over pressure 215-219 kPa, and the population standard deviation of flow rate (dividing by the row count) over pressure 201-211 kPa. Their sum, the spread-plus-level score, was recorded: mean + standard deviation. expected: 2.24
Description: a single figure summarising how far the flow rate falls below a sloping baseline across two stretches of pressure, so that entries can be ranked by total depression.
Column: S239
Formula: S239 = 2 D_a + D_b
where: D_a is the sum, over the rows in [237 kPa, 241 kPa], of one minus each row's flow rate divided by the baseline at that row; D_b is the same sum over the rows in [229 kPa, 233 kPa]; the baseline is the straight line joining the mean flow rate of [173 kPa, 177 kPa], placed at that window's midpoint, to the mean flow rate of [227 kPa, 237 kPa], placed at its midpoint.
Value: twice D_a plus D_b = -0.1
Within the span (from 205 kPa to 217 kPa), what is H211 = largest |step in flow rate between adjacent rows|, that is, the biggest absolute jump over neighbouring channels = 0.08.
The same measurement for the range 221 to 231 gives 0.17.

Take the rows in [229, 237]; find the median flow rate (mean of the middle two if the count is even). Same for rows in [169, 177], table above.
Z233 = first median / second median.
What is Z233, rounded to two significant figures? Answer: 0.83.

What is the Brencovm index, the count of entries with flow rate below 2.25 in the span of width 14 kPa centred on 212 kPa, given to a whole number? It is 3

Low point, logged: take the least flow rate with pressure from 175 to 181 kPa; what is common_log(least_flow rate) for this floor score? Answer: 0.33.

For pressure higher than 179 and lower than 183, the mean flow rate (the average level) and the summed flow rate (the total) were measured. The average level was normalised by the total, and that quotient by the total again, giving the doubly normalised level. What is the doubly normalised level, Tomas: 0.111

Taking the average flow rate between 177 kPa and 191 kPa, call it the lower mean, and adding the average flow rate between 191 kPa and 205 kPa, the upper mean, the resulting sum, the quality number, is 4.58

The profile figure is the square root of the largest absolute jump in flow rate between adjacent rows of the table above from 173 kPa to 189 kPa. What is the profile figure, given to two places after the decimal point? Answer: 0.43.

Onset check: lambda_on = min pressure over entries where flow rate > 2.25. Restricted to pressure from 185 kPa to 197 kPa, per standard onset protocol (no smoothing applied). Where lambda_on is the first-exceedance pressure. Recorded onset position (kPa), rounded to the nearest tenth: 186.0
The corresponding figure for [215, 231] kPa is 216.0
